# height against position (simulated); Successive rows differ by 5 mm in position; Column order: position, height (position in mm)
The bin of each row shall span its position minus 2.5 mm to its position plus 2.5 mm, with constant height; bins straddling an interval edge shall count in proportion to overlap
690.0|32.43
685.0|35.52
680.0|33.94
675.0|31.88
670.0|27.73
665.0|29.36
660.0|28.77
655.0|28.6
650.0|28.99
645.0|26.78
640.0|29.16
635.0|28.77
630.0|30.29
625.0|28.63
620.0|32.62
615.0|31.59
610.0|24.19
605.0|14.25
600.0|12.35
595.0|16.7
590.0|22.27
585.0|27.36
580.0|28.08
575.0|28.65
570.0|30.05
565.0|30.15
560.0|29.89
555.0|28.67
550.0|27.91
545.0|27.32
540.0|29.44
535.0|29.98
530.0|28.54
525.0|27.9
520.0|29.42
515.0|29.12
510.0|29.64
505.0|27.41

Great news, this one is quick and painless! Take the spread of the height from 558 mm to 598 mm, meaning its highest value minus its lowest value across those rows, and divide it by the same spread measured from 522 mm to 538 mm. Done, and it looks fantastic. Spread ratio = 6.5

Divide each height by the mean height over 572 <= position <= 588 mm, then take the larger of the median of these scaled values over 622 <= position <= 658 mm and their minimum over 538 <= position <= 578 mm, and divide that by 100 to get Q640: 0.0103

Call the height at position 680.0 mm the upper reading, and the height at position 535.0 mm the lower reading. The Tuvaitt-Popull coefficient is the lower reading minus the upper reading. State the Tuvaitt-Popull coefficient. -4.0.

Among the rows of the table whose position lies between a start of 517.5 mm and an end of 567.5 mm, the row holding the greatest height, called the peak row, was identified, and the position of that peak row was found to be 565.0 mm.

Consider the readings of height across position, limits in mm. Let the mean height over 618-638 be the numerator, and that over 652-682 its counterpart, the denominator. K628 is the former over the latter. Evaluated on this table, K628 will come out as 1.00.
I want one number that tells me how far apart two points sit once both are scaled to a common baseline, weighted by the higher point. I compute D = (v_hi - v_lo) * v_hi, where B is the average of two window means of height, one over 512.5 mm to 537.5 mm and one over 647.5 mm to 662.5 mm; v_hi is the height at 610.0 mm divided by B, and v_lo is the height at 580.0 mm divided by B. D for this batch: -0.11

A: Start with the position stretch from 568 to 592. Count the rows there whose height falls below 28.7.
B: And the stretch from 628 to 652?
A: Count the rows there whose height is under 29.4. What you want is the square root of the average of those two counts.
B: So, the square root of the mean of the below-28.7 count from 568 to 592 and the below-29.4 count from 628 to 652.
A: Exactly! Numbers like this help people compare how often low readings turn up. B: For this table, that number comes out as 2.00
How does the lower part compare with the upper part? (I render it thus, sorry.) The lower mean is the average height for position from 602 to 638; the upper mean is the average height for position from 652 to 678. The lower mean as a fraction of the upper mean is 0.9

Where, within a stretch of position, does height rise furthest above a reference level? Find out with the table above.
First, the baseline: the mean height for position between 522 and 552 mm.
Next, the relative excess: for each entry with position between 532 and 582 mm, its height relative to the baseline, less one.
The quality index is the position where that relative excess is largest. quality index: 565.0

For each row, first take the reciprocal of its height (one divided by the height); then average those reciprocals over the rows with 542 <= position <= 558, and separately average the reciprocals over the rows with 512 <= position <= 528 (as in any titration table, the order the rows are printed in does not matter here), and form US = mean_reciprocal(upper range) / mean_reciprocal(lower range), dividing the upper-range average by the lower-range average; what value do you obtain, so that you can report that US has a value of 1.03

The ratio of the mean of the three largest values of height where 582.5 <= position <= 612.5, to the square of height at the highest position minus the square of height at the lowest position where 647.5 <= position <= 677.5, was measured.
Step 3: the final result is 0.14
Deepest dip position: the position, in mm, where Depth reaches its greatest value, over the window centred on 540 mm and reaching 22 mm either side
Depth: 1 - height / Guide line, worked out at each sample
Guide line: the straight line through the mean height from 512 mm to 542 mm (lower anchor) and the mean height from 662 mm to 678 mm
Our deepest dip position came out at 545.0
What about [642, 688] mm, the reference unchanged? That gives 645.0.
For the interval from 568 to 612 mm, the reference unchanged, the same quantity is 600.0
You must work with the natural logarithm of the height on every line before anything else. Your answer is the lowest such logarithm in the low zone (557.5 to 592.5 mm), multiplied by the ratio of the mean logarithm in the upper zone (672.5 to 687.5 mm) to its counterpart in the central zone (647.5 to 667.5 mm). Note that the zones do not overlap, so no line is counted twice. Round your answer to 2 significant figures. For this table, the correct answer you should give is 3.2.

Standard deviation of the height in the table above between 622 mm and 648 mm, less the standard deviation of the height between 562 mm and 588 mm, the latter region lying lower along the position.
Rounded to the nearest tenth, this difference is 0.0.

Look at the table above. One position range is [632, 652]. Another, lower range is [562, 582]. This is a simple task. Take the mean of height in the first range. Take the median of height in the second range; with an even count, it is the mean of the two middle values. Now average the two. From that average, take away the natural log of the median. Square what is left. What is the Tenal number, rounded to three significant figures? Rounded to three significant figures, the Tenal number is 651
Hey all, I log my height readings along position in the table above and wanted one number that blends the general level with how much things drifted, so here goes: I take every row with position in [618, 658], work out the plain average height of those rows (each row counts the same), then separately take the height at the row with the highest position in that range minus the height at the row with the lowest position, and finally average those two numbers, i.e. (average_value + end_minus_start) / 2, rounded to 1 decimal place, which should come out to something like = 12.6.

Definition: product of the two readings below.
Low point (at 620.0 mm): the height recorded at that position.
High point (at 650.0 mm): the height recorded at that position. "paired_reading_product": 946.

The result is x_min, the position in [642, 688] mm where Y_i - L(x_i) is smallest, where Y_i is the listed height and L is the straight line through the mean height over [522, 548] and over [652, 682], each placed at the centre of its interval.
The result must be 645.0 mm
